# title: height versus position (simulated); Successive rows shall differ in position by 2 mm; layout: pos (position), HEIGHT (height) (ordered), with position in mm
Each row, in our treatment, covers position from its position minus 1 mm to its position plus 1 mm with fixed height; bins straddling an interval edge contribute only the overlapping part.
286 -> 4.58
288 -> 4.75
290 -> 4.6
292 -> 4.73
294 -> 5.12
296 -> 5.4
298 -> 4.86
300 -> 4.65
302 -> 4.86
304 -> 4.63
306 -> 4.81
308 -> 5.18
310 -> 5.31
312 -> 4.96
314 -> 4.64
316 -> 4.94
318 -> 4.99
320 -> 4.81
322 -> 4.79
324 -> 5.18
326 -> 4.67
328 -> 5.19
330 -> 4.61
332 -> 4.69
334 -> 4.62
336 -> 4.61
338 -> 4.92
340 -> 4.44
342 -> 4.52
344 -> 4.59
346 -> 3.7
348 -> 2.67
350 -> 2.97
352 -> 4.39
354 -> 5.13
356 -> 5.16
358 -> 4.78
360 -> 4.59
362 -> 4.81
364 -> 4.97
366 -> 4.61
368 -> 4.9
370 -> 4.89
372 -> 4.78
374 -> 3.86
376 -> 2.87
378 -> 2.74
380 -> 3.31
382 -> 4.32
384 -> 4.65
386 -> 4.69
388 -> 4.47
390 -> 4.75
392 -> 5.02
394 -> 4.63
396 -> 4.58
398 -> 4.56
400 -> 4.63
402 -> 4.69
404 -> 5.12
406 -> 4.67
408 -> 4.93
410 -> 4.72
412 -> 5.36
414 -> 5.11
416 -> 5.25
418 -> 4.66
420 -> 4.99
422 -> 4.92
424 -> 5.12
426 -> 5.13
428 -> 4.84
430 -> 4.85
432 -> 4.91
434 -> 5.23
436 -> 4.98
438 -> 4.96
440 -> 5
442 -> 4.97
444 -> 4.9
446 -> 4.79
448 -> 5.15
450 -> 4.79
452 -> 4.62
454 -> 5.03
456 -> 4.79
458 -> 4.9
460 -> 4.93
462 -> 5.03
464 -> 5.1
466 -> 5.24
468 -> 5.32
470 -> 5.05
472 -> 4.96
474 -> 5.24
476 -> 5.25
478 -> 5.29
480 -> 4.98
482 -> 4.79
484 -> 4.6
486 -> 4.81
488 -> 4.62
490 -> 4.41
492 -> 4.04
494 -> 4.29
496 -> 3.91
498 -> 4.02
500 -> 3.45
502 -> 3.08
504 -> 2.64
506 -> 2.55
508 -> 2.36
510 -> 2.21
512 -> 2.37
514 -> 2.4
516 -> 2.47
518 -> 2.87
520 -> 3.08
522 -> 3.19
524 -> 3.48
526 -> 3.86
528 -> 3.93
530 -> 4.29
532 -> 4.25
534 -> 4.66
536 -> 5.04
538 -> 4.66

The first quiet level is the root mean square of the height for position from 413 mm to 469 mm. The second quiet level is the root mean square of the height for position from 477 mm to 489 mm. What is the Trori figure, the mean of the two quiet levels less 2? 2.92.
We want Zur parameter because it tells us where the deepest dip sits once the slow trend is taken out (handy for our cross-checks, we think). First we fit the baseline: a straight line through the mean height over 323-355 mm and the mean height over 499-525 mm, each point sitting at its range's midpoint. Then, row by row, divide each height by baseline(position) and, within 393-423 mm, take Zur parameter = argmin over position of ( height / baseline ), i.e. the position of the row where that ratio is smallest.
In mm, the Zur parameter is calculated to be 396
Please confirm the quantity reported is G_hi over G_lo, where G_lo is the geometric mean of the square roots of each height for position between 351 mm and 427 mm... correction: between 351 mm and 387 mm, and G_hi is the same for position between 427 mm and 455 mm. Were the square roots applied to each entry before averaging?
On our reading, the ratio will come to 1.06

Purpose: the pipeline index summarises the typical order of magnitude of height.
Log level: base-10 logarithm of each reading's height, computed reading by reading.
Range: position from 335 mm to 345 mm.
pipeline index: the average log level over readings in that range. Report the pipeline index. 0.664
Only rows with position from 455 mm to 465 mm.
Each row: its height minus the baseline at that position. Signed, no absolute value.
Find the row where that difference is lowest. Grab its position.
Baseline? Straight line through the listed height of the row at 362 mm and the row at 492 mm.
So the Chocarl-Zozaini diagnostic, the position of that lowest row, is 456 mm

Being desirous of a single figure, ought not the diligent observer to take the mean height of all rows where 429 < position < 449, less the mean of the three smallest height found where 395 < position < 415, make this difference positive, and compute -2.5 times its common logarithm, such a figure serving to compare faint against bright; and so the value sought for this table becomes 1.0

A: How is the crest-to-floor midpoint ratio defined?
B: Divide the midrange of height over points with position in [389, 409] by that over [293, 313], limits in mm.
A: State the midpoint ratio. 0.965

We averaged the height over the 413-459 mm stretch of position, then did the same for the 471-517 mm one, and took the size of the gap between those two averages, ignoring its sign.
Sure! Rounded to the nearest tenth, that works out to 1.1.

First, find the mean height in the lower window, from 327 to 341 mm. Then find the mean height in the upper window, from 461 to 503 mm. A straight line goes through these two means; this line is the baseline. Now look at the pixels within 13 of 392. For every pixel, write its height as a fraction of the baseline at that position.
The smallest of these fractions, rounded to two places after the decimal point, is 0.70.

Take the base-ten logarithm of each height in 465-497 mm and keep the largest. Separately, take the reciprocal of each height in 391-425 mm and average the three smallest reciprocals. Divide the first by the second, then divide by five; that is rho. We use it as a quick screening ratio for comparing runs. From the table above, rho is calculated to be 0.761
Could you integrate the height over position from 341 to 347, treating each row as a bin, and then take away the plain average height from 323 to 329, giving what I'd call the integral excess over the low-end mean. 20.6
